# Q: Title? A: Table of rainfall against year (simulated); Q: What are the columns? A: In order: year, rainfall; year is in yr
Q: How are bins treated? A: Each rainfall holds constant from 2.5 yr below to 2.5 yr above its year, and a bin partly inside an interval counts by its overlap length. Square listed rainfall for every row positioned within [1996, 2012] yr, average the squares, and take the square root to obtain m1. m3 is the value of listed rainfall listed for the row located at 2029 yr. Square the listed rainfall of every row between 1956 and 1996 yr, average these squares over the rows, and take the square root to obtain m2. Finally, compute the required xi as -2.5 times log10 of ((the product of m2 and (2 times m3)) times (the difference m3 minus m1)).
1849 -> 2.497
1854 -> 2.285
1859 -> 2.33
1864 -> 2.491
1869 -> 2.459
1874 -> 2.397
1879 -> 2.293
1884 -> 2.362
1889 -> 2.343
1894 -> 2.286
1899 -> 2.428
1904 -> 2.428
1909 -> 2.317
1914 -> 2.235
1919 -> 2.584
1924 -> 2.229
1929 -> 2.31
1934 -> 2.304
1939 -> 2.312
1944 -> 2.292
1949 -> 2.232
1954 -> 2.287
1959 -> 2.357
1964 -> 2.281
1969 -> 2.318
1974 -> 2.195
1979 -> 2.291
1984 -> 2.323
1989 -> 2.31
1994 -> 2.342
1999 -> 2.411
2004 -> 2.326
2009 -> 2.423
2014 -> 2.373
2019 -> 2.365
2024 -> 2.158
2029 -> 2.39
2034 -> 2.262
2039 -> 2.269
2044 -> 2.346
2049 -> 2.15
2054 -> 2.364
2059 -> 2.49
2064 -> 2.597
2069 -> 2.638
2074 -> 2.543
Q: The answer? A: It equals 3.7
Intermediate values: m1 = 2.387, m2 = 2.30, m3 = 2.39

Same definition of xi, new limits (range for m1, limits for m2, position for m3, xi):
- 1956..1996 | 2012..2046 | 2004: 1.5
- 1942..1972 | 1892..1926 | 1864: -0.9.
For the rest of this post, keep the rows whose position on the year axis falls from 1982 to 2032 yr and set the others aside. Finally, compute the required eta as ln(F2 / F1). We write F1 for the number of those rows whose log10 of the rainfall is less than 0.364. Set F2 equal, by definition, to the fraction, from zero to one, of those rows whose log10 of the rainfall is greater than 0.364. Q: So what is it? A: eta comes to -0.92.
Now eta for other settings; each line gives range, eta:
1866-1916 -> -1.46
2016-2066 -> -1.90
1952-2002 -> -2.30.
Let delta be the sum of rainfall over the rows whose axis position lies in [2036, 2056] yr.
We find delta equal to 9.13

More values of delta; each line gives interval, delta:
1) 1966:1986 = 9.13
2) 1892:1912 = 9.46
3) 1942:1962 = 9.17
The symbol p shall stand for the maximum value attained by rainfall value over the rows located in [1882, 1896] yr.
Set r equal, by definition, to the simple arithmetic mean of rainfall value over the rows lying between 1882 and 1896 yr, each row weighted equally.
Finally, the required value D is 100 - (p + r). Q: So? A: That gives 95.3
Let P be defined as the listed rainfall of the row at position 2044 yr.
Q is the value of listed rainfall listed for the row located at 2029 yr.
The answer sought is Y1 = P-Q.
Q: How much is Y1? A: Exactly -0.04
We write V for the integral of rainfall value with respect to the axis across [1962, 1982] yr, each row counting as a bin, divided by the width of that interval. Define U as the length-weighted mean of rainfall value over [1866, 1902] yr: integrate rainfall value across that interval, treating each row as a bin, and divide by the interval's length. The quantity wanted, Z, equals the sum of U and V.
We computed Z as 4.642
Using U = 2.37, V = 2.27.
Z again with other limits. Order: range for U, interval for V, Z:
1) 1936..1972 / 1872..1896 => 4.632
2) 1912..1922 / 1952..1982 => 4.698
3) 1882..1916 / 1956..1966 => 4.663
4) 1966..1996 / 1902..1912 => 4.658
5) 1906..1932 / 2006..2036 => 4.666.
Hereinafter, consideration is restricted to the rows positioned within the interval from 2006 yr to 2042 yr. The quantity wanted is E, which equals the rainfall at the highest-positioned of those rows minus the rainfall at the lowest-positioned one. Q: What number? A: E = -0.15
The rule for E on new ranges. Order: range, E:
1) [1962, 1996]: 0.06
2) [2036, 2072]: 0.37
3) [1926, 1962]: 0.05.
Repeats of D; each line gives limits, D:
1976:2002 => 95.3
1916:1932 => 95.0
